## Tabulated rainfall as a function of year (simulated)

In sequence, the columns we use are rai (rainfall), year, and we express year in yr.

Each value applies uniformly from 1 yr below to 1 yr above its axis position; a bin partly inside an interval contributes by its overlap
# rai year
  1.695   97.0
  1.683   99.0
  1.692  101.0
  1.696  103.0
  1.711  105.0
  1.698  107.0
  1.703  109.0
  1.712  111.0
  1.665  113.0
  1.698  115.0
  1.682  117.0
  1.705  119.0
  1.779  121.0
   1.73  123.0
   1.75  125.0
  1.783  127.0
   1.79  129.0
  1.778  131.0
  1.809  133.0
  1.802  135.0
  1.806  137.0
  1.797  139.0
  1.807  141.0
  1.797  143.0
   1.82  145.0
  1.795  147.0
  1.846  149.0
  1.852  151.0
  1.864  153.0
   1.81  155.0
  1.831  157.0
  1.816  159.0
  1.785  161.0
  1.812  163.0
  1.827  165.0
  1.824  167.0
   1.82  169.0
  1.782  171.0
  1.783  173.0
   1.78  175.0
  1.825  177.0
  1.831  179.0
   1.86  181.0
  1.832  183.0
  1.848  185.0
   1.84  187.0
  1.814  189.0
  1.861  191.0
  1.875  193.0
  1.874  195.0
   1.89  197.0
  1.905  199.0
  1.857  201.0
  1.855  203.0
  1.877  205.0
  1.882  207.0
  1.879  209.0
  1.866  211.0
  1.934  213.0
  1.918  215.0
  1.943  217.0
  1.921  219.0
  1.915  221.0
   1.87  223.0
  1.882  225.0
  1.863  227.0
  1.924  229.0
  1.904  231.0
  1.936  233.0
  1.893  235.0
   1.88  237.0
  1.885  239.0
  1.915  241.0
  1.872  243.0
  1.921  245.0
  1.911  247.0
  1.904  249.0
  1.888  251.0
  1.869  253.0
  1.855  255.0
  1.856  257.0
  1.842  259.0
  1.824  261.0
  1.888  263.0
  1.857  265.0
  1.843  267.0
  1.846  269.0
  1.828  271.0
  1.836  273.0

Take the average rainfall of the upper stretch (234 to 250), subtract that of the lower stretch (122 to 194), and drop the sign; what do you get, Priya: 0.084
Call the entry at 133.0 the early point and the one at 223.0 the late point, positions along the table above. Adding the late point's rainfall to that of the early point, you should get 3.68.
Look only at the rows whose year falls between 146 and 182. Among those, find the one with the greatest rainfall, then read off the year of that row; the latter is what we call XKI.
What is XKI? 153.0 yr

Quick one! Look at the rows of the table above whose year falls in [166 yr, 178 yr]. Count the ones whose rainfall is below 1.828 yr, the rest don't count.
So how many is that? 6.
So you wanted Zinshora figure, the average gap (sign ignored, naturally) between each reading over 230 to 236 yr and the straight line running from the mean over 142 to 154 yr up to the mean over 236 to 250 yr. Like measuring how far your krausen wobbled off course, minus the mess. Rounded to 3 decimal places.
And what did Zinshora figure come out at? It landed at 0.020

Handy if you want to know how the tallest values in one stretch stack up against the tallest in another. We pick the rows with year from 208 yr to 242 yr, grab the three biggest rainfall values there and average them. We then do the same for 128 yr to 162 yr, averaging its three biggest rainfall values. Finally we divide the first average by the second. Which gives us 1.045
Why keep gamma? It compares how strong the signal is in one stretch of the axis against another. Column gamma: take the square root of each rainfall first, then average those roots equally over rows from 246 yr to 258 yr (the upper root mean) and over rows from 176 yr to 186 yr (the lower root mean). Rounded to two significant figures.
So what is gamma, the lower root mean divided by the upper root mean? 0.99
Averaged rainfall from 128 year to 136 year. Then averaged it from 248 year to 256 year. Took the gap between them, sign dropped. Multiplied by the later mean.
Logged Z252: 0.16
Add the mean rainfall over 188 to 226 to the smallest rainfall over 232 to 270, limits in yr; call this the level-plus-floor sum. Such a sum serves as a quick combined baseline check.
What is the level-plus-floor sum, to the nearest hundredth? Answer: 3.71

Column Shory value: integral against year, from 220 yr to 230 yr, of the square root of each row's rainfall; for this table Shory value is 13.8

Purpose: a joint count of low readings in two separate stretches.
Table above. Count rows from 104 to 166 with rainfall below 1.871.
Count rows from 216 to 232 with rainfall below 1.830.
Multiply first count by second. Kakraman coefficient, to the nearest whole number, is 0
